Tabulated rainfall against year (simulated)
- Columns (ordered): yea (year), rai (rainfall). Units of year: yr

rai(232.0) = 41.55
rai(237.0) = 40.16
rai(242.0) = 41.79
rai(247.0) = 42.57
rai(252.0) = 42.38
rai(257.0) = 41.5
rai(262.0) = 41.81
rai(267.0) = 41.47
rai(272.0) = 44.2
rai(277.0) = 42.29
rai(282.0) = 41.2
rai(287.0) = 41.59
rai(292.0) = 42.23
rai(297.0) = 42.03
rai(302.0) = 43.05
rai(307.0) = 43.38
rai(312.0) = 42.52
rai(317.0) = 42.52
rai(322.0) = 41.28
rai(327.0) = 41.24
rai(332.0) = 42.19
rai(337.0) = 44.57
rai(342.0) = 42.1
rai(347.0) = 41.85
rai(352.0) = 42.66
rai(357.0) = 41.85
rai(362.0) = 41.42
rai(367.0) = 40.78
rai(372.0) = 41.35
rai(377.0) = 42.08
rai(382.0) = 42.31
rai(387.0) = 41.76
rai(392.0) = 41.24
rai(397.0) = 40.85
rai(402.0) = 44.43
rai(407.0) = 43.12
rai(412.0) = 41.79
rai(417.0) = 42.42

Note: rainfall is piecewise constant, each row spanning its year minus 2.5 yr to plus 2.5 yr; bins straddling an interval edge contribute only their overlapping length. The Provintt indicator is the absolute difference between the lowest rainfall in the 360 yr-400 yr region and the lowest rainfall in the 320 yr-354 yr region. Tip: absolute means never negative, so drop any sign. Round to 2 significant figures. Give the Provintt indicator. 0.46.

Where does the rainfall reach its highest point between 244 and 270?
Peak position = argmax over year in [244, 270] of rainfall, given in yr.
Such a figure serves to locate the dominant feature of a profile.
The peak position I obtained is 247.0 yr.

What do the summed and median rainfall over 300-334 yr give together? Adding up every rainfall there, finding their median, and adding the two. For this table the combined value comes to 339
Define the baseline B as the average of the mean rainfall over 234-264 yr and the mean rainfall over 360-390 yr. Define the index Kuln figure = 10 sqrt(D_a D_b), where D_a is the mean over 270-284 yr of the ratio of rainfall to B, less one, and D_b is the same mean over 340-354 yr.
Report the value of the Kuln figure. 0.17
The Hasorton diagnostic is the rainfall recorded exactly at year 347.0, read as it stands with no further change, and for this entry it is 41.85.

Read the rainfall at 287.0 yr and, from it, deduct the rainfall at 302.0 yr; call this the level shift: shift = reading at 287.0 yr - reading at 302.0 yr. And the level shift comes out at -1.5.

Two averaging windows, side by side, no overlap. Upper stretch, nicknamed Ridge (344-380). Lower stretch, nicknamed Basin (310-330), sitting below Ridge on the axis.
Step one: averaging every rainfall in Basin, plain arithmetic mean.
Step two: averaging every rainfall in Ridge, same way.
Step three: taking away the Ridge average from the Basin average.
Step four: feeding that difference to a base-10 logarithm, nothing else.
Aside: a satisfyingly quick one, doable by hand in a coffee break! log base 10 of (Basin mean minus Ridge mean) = -0.8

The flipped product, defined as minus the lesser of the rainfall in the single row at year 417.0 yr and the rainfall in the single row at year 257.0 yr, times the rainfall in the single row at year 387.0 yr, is -1733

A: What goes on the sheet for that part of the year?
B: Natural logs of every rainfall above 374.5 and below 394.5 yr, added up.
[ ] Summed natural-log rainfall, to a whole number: 15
